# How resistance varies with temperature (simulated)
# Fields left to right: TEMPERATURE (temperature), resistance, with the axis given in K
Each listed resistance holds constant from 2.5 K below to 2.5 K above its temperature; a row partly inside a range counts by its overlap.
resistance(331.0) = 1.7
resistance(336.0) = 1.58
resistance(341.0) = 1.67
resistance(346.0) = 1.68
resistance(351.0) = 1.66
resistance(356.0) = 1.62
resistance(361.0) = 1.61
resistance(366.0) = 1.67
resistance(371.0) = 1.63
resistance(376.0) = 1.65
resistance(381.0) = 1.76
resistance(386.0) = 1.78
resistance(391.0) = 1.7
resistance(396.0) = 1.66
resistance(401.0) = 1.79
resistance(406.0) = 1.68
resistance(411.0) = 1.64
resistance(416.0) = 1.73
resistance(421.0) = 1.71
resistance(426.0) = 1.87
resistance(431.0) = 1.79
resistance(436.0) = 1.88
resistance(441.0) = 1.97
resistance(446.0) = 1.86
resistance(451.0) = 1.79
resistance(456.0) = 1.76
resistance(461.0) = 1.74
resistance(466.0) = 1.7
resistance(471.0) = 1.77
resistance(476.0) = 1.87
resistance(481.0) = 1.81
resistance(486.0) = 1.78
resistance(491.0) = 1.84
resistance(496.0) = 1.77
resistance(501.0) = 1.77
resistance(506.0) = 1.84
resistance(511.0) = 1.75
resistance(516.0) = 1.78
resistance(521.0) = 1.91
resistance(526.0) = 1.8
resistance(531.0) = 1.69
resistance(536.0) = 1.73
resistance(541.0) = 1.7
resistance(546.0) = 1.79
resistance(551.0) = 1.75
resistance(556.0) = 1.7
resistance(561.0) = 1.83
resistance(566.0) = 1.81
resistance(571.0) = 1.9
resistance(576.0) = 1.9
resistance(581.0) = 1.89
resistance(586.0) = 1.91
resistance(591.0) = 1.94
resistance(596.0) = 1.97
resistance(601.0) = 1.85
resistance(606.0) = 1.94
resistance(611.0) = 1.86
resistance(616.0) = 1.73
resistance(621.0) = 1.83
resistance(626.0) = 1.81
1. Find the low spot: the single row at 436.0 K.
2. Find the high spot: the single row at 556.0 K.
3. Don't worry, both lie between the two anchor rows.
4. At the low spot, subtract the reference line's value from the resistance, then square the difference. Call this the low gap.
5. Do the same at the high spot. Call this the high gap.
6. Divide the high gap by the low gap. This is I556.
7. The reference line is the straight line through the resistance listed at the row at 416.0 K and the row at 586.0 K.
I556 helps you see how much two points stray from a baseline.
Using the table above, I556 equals 1.9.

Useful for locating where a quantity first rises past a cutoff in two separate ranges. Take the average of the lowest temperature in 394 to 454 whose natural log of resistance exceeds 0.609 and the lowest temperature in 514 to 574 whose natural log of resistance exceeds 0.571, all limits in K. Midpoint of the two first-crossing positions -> 471.0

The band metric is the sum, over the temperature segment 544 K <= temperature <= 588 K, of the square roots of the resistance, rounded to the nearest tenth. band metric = 12.2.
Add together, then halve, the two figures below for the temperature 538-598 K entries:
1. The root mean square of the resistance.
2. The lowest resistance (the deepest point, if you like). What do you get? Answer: 1.77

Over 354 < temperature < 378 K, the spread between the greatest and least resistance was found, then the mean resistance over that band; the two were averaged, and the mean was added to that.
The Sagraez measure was 2.48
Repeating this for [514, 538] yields 2.78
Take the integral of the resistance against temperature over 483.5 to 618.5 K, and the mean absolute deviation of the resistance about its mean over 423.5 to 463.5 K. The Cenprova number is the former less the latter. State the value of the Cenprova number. 246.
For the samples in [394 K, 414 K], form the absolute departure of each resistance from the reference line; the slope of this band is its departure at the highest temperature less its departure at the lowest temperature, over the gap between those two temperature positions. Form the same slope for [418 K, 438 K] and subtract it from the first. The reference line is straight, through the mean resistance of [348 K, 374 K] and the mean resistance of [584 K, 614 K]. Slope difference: -0.0077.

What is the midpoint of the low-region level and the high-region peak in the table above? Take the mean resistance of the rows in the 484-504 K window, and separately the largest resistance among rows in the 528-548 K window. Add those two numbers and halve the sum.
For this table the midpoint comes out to 1.79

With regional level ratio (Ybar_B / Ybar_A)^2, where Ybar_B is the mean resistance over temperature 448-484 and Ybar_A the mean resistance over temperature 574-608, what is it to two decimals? 0.86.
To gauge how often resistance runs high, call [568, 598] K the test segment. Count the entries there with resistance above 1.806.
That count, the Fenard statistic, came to 6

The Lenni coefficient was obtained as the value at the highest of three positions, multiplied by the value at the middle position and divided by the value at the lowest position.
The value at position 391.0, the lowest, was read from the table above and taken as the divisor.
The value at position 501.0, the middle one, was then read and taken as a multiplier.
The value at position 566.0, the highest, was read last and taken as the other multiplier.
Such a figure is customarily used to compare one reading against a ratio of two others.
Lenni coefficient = 1.88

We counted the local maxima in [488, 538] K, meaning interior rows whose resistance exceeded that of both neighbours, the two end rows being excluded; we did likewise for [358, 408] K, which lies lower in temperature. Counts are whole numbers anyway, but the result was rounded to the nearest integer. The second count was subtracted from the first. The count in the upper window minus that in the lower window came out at -1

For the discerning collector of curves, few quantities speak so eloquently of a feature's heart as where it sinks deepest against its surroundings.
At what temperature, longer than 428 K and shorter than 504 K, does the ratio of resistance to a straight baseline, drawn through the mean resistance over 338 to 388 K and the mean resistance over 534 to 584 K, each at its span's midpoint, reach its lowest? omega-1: 466.0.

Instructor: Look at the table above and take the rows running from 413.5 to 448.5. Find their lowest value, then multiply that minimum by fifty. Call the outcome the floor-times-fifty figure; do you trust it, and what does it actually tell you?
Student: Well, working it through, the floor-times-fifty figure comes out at 85.5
